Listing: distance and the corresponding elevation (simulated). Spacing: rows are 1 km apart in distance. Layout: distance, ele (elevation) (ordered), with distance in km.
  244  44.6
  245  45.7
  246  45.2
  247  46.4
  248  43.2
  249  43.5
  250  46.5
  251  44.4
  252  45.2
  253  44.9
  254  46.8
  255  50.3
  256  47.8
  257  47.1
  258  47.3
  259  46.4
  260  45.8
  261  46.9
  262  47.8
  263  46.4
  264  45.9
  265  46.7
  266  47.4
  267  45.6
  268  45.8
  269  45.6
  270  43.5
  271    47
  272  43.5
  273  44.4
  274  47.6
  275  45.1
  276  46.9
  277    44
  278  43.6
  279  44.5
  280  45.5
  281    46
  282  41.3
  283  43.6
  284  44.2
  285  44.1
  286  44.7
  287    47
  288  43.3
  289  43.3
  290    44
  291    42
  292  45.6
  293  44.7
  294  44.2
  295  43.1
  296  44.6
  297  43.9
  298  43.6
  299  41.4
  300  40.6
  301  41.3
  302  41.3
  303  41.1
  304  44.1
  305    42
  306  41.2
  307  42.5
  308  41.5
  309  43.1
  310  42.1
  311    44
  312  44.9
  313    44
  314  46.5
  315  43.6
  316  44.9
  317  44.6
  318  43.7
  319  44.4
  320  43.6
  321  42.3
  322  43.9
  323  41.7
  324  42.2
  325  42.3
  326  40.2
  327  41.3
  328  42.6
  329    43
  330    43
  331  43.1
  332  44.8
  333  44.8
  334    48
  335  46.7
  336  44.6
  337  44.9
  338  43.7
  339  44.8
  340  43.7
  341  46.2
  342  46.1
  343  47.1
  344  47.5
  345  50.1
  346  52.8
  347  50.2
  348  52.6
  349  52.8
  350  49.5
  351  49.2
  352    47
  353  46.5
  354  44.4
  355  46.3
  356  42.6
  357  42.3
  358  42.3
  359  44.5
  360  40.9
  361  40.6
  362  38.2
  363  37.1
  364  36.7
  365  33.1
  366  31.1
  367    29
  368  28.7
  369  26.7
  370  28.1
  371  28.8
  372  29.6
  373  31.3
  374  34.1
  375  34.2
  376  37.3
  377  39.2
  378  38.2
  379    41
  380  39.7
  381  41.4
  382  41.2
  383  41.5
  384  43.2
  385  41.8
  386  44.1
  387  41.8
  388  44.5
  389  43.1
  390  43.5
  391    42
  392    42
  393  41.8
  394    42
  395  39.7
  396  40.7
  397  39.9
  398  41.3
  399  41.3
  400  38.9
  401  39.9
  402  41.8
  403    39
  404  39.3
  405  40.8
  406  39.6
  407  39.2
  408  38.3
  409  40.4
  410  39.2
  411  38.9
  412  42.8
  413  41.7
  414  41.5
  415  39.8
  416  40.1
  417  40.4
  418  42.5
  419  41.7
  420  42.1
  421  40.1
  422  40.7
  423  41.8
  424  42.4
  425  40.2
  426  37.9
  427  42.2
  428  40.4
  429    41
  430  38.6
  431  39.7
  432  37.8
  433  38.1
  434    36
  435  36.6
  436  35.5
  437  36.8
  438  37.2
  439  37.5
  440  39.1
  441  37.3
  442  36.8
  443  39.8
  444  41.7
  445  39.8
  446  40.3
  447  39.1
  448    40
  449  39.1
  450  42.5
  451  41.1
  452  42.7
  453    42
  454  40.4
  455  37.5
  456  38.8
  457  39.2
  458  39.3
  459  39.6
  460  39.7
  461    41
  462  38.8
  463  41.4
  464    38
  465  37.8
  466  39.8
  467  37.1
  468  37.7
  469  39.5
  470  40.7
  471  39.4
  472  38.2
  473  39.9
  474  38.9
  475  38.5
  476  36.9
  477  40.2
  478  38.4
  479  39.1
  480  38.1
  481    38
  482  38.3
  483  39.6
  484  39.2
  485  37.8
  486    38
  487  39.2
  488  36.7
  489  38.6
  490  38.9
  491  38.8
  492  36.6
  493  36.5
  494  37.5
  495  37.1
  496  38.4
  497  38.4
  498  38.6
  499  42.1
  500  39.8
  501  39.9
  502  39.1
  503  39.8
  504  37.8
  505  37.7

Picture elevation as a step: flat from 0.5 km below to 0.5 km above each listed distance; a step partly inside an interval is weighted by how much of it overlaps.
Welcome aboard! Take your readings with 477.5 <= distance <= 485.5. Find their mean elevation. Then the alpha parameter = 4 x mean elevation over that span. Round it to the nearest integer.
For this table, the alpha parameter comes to 154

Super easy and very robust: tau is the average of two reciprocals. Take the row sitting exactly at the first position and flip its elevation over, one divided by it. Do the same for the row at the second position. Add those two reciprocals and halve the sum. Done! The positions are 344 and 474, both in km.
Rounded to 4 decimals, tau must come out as 0.0234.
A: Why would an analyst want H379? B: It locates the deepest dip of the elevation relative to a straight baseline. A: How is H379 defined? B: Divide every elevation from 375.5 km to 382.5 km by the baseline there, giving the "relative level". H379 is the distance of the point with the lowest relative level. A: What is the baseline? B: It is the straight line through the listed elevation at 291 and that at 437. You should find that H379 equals 376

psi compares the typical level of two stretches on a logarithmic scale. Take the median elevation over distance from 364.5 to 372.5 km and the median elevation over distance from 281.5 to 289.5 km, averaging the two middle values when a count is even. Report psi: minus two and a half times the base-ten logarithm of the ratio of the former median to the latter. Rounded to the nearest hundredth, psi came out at 0.45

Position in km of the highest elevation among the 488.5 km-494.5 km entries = 490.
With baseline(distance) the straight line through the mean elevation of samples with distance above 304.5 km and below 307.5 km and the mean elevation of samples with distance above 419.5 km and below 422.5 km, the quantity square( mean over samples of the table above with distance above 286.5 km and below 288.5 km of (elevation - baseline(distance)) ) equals 10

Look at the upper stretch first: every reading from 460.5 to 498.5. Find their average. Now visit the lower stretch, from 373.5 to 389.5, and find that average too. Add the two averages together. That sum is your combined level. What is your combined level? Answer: 79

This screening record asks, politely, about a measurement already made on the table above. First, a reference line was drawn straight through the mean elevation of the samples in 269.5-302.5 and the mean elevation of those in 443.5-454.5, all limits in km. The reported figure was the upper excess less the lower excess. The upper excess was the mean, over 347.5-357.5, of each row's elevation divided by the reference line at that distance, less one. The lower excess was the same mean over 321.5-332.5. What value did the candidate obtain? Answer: 0.12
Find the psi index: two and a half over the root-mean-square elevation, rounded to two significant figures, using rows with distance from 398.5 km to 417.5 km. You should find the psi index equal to 0.062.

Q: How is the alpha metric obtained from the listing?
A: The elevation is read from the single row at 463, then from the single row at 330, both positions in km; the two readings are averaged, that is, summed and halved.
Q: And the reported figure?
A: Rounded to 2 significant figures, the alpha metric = 42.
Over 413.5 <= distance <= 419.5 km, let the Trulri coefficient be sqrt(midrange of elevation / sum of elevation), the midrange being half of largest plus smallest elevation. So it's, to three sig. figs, 0.409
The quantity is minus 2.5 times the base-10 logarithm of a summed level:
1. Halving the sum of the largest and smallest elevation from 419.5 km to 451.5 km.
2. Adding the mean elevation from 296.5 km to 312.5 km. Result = -4.78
